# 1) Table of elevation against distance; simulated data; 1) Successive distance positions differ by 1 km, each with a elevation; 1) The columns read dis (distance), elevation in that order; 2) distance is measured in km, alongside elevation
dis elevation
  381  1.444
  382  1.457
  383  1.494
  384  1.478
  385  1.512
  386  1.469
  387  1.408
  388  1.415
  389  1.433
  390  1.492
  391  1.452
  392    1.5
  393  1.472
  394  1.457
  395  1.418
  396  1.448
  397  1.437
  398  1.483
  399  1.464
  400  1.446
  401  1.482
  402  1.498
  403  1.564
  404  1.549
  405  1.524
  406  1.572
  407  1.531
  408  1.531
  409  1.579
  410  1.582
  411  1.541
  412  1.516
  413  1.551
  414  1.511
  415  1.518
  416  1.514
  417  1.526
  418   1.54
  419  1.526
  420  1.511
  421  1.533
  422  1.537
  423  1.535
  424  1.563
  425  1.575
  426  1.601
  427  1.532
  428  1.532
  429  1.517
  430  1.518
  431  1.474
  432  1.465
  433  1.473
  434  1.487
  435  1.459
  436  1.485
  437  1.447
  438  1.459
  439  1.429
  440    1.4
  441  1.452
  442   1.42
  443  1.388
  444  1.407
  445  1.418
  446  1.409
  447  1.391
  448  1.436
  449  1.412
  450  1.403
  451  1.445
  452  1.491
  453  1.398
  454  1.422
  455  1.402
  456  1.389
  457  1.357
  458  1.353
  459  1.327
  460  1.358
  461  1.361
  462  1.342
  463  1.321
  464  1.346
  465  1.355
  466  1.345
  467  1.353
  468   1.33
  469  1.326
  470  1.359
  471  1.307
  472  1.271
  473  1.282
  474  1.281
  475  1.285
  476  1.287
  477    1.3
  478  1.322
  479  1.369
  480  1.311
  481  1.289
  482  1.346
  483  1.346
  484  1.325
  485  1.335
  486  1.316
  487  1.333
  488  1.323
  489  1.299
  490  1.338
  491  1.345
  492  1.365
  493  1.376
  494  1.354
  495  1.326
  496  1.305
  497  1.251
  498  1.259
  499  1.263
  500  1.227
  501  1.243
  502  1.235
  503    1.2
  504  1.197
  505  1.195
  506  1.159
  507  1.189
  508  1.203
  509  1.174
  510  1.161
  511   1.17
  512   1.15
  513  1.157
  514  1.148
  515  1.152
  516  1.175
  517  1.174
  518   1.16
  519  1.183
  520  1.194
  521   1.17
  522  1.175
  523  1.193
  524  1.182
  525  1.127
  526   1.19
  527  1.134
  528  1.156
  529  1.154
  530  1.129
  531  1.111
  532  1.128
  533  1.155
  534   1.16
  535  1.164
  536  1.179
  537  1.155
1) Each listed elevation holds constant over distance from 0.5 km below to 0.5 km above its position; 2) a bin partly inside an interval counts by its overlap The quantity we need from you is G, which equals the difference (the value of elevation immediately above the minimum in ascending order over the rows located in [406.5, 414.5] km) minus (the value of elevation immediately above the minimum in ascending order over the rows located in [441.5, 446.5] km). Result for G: 0.1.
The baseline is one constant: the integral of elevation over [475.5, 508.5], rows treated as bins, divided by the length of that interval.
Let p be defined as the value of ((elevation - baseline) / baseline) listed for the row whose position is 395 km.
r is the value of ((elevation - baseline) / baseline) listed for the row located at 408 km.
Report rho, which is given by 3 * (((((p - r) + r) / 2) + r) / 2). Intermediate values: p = 0.10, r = 0.19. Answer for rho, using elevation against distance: 0.36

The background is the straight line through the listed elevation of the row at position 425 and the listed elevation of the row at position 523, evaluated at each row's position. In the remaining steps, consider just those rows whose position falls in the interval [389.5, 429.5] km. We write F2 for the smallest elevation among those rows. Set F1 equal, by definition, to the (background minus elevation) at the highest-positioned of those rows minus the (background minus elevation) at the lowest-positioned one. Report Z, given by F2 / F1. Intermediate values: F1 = -0.18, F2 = 1.418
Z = -8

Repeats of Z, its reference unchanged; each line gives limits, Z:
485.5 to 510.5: 19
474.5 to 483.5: -14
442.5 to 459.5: -970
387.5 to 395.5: -47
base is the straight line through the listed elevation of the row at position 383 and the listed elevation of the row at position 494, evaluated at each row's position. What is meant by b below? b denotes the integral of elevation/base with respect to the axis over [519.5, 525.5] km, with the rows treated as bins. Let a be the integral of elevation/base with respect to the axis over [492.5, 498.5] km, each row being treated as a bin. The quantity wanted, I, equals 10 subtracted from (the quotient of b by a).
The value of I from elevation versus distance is -9.08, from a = 5.82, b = 5.3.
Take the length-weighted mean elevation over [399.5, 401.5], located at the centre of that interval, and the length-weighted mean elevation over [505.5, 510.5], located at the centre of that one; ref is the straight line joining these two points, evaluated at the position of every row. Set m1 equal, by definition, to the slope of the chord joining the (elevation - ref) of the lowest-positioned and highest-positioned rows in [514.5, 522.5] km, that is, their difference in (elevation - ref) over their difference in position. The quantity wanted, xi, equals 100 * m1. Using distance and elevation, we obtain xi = 0.6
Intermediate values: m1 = 0.006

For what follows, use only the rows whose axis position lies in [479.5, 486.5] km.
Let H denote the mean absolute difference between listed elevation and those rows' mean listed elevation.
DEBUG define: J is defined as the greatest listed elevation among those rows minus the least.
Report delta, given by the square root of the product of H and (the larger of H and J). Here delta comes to 0.030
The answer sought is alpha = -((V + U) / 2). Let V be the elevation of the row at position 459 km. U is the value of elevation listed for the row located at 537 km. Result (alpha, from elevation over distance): -1.24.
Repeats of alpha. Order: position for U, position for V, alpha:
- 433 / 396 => -1.46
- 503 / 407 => -1.37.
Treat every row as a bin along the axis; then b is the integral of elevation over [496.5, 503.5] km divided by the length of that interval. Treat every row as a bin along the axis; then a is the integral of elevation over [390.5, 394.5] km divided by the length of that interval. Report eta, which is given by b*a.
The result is 1.82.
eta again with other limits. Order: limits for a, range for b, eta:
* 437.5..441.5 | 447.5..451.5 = 2.04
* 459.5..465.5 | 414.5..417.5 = 2.05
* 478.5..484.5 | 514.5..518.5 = 1.55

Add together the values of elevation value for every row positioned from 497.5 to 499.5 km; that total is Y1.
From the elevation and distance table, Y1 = 2.52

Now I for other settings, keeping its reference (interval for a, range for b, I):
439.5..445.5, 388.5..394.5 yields -9.01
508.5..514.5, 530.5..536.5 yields -8.99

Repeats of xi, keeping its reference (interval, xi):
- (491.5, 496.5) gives -1.2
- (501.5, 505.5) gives -1.1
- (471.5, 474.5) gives 0.8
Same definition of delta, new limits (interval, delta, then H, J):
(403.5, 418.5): 0.037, 0.019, 0.07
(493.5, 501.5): 0.069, 0.037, 0.13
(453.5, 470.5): 0.043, 0.019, 0.10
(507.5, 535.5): 0.040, 0.017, 0.09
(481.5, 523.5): 0.125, 0.069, 0.23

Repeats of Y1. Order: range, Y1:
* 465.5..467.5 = 2.70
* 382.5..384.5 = 2.97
